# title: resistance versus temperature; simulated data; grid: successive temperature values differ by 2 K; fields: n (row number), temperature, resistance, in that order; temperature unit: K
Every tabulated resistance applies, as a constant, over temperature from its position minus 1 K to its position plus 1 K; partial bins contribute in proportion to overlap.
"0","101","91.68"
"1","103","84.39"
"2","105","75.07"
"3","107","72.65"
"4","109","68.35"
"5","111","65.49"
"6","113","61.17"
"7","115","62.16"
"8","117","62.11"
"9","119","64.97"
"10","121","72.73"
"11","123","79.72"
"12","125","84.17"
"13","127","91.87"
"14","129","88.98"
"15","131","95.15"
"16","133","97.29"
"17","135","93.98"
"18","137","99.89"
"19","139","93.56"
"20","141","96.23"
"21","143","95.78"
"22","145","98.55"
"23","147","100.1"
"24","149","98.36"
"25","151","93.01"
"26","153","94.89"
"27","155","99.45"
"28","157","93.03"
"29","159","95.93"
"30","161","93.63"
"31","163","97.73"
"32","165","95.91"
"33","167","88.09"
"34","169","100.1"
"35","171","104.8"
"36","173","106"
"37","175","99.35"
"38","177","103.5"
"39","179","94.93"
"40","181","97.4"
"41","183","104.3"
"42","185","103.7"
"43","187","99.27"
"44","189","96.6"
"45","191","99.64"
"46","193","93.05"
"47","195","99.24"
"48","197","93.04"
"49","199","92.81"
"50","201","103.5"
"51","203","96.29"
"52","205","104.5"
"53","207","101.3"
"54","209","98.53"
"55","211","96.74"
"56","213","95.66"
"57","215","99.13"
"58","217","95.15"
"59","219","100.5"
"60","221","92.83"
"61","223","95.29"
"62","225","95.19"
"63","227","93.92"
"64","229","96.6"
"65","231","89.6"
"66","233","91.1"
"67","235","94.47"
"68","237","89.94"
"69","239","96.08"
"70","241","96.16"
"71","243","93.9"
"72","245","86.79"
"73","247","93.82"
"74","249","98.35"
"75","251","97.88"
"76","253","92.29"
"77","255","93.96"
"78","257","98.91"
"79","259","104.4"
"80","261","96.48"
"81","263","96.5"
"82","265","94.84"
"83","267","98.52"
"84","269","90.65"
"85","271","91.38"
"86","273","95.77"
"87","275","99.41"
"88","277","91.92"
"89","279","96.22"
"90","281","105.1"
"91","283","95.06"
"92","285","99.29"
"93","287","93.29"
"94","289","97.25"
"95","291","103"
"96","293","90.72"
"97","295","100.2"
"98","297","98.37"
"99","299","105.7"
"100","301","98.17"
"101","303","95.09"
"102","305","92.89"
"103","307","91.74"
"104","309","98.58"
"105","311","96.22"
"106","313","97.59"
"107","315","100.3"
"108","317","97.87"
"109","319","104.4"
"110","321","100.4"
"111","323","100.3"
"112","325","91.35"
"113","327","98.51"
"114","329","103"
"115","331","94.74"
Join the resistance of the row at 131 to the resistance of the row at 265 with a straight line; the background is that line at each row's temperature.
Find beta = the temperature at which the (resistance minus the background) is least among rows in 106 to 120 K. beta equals 113 K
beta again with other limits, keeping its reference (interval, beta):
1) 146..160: 151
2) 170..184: 179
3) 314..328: 325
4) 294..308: 307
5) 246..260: 253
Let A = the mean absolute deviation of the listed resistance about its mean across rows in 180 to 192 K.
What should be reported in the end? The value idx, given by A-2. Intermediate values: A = 2.6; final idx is 0.6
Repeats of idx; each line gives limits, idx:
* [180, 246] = 1.3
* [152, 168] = 0.4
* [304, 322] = 0.8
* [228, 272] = 1.0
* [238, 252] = 0.7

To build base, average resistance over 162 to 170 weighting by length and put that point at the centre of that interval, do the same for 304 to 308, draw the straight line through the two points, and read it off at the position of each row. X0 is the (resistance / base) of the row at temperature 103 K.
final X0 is 0.87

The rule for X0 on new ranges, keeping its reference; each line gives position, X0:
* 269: 0.97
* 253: 0.99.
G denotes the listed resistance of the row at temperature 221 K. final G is 92.83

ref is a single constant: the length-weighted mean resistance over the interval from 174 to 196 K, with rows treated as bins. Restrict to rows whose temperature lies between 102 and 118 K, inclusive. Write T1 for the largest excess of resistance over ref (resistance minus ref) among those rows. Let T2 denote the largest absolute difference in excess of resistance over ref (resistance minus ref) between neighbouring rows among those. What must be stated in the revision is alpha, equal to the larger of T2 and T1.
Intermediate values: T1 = -15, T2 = 9.3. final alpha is 9.3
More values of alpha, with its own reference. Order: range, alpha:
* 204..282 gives 8.9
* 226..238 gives 7.0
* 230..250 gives 7.1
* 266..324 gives 12.3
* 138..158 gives 6.4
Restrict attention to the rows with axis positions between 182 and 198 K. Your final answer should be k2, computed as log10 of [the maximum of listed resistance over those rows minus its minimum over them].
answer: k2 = 1.05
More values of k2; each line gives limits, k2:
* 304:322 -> 1.10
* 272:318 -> 1.18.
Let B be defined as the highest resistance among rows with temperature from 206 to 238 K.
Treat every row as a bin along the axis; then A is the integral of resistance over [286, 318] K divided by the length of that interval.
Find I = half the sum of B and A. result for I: 99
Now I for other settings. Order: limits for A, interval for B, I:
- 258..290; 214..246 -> 99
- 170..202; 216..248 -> 100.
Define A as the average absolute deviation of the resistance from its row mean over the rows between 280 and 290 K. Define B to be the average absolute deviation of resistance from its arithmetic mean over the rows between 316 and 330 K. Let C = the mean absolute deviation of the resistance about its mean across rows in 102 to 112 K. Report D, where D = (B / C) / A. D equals 0.17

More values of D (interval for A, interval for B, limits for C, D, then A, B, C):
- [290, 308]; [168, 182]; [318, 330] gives 0.25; 4.2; 3.34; 3.2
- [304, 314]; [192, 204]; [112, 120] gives 1.15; 2.5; 3.37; 1.2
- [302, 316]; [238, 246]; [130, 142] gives 0.75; 2.4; 3.22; 1.8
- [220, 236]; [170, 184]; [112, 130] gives 0.19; 1.8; 3.64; 10.6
